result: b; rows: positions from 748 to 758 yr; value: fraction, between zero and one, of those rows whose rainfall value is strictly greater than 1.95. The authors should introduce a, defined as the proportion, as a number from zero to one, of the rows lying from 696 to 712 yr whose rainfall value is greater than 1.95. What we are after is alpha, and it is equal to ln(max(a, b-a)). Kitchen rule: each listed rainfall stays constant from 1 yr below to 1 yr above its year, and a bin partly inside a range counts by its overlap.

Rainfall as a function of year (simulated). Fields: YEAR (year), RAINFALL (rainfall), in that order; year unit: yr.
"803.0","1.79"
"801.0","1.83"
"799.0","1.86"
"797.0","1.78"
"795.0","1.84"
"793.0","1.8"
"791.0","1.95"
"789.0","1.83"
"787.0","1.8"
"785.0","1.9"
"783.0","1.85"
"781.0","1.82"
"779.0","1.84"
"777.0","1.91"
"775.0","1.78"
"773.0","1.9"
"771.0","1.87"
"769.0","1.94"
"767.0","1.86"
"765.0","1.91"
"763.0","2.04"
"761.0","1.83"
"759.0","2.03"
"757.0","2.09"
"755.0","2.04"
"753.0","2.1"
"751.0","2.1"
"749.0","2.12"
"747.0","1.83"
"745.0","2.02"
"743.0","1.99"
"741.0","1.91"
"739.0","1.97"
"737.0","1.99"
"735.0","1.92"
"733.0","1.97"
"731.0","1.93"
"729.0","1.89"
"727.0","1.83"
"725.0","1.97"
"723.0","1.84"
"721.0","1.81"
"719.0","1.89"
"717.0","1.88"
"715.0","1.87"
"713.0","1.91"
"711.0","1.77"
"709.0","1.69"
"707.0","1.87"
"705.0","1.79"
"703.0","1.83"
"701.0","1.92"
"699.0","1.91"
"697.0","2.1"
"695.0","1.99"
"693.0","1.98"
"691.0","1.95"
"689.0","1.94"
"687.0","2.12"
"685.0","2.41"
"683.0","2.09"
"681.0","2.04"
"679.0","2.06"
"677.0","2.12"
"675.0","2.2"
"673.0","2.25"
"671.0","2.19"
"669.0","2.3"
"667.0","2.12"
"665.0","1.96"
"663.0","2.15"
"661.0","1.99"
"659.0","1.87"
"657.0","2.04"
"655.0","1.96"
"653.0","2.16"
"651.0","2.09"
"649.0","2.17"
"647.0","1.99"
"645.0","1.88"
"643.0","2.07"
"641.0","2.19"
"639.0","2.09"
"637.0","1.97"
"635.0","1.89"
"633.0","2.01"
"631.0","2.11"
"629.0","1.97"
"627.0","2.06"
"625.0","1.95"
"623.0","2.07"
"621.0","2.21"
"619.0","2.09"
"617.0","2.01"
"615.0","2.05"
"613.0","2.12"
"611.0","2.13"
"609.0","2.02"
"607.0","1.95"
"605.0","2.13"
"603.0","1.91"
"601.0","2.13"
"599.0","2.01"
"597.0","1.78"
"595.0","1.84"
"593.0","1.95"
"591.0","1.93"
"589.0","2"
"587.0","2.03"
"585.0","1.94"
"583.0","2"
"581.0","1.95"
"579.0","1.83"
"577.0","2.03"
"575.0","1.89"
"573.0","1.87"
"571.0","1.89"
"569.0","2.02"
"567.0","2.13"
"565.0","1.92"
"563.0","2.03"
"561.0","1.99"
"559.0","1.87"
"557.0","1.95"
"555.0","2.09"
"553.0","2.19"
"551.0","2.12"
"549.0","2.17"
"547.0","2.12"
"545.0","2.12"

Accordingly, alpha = -0.13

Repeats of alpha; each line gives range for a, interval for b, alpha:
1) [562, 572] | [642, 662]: -0.51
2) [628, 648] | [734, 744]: -0.22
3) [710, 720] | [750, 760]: 0.00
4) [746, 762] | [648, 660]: -0.29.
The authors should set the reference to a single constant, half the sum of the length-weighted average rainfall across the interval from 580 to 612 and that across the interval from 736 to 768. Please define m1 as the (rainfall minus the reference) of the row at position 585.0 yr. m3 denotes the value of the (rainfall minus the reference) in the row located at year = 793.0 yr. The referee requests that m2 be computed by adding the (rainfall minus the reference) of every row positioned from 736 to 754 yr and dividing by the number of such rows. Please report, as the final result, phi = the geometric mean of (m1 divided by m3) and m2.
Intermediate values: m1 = -0.05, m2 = 0.02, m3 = -0.19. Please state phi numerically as 0.1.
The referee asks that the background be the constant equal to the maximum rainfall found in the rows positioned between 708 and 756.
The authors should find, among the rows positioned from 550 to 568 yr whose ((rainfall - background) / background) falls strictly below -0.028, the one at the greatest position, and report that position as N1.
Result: 565.0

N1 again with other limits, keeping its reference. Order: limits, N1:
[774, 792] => 791.0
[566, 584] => 583.0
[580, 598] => 597.0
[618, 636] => 635.0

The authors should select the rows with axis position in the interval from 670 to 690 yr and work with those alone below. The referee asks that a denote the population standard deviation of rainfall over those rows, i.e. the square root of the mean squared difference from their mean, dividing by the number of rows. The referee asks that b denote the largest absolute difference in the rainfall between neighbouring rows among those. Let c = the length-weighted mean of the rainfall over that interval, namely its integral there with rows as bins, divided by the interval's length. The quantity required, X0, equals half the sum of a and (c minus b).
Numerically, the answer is 0.97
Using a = 0.12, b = 0.320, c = 2.14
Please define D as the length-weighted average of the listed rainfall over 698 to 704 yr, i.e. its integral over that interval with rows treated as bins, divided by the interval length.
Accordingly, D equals 1.89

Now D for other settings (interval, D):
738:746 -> 1.97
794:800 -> 1.83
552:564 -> 2.02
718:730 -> 1.87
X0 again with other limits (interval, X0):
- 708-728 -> 0.89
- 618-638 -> 0.99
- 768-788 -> 0.89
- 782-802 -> 0.87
